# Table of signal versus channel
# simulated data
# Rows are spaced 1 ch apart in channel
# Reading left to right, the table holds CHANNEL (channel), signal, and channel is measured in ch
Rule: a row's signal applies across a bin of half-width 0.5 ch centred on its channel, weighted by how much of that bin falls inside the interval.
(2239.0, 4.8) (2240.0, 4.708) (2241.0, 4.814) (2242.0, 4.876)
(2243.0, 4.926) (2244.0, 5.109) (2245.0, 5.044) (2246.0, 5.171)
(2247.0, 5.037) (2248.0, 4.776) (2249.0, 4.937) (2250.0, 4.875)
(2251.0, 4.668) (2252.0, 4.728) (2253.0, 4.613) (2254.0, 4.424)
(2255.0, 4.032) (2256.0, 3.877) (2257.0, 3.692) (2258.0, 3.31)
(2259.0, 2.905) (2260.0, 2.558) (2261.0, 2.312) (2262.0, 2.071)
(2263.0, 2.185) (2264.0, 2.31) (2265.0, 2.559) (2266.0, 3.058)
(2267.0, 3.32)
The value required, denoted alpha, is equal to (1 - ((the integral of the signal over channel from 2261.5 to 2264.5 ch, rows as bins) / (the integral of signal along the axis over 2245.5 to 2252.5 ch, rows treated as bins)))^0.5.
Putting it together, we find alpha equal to 0.90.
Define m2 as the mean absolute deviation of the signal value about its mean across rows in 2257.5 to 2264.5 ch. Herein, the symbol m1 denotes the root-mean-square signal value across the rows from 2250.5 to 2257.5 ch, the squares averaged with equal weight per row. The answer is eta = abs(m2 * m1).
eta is 1.49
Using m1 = 4.31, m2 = 0.35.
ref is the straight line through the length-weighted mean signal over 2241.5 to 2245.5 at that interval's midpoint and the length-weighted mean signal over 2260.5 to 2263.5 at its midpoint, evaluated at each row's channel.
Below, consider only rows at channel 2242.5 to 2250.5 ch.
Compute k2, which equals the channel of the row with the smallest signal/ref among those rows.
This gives 2243.0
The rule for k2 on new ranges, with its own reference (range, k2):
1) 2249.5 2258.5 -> 2258.0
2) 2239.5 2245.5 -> 2240.0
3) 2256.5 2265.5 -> 2262.0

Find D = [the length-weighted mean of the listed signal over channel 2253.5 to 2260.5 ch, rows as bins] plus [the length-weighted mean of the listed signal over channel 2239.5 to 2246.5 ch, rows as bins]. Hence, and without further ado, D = 8.5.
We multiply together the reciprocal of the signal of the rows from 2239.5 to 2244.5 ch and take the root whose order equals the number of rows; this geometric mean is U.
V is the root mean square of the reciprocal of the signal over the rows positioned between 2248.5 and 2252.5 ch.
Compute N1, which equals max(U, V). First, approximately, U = 0.205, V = 0.208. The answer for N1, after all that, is 0.21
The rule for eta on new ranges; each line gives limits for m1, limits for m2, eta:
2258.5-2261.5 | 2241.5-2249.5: 0.28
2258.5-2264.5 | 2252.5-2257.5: 0.75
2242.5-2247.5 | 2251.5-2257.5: 1.82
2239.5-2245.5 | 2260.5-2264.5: 0.45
